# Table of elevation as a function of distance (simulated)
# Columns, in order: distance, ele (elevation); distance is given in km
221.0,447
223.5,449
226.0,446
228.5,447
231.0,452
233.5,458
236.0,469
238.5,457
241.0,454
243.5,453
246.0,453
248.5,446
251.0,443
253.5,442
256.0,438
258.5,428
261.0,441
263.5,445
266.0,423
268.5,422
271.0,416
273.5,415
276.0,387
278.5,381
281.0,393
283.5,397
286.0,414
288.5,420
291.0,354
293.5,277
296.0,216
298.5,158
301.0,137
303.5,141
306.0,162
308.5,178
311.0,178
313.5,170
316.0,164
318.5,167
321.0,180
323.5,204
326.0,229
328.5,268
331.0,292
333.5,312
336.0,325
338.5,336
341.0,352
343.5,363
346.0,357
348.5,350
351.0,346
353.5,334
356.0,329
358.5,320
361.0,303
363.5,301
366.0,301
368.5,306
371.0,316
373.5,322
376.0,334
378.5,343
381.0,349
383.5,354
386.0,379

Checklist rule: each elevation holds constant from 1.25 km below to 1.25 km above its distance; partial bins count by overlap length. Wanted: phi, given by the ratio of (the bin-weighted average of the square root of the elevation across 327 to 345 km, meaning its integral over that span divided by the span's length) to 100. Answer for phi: 0.18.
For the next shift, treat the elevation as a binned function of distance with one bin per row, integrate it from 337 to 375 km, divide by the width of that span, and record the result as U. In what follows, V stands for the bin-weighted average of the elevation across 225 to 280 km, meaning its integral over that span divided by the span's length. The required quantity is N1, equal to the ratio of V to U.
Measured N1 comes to 1.33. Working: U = 329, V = 437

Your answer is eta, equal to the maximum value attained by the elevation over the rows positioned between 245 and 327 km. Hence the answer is 453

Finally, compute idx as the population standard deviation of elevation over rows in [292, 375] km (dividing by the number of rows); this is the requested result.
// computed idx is 75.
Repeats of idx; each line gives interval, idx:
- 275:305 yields 109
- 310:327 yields 22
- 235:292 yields 28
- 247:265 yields 6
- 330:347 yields 24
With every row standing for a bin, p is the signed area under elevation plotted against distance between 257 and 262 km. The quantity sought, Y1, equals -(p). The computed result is -2172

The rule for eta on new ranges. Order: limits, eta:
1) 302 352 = 363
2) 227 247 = 469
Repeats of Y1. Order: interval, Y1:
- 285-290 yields -2070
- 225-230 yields -2234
